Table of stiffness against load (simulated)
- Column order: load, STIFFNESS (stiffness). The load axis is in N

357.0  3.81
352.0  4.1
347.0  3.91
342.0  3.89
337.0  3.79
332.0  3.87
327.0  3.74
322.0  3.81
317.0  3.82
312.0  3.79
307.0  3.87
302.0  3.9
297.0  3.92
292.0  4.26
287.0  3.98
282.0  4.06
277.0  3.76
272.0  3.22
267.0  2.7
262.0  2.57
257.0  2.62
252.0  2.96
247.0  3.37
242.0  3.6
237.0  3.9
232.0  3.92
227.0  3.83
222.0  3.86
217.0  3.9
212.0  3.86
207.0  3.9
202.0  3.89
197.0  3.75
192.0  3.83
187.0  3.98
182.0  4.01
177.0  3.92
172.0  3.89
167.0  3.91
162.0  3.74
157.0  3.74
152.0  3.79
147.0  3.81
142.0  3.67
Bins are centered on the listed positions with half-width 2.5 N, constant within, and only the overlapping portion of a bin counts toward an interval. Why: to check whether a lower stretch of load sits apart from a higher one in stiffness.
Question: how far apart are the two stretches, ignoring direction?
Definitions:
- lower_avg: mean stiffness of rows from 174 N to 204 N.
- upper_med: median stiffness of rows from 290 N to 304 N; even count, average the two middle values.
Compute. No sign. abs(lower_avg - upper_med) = 0.0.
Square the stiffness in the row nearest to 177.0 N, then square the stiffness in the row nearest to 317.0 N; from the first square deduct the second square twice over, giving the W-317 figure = -13.8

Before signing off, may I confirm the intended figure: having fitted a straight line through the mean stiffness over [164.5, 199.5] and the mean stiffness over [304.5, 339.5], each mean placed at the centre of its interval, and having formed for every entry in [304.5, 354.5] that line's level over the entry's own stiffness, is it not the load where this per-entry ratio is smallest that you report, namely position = 352.0 N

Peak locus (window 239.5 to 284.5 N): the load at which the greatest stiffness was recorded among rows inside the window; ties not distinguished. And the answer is 282.0 N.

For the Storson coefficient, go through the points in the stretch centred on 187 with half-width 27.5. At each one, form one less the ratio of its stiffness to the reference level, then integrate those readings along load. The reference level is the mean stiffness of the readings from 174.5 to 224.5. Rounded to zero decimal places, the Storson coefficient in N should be 0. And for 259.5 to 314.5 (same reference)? 4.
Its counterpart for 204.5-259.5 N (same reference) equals 4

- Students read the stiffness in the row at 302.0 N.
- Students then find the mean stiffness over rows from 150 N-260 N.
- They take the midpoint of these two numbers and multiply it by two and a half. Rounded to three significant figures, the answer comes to 9.54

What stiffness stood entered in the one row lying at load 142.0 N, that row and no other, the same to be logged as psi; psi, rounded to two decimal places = 3.67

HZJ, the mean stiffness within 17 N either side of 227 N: 3.84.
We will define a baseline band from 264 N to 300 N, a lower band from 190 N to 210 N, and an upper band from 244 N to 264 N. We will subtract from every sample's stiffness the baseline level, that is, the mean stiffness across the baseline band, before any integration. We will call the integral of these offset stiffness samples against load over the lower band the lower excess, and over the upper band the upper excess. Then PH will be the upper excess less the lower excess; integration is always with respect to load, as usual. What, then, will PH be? -19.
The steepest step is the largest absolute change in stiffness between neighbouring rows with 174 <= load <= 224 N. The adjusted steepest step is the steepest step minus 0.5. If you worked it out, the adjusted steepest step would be -0.35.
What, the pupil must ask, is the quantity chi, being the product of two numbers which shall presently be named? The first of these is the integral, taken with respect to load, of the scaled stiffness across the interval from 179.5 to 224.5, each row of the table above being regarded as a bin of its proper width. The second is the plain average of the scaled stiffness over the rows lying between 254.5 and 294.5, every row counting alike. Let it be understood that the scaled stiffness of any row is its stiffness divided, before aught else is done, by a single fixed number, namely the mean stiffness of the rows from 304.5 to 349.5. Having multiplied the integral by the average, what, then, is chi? 40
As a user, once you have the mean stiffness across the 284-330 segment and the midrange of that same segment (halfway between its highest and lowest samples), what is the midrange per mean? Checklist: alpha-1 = 1.03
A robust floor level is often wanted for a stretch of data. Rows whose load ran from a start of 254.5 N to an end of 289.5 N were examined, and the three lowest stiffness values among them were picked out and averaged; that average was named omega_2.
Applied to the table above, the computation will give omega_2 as 2.63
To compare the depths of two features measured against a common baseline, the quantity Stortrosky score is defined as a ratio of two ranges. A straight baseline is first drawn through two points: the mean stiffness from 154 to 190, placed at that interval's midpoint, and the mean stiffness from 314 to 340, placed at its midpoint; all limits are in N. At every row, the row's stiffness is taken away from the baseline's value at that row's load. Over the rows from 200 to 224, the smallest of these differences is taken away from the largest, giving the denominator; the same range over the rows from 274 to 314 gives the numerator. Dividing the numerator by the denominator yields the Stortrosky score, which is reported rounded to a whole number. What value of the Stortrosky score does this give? 12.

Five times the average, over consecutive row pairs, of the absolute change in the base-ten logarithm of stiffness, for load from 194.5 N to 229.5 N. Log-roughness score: 0.028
